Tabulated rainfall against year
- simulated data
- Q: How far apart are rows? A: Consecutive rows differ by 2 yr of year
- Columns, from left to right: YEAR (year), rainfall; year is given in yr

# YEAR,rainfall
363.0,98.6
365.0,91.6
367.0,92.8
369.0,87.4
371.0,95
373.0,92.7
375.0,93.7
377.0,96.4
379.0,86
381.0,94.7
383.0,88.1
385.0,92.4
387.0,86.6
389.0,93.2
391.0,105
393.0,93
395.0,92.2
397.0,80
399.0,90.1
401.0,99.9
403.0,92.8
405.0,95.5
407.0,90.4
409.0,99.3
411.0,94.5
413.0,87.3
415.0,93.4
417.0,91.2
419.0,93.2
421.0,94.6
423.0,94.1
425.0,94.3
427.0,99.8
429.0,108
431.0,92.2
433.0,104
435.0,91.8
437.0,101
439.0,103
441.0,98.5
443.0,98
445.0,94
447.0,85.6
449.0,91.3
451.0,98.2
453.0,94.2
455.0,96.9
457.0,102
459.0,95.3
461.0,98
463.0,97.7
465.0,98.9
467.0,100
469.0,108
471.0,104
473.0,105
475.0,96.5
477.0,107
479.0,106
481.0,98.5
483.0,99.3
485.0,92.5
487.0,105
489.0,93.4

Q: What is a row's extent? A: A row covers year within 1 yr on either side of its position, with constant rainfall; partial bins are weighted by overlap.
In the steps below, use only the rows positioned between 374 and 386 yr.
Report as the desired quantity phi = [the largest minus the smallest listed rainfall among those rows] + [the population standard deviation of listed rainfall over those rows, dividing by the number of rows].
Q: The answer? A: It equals 14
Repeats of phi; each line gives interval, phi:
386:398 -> 33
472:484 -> 15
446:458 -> 22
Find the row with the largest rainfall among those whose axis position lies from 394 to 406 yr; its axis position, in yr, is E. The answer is 401.0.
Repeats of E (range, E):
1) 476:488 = 477.0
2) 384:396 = 391.0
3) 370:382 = 377.0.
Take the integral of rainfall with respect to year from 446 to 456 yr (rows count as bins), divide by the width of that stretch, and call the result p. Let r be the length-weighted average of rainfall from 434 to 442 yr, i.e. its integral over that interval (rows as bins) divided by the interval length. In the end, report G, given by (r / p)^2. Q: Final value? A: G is 1.12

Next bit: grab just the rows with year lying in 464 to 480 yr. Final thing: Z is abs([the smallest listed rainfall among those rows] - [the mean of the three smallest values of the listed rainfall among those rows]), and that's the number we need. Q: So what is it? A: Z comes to 2.0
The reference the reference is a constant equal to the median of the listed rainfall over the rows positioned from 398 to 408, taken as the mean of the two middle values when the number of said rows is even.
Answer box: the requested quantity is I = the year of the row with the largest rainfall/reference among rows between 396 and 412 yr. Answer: 401.0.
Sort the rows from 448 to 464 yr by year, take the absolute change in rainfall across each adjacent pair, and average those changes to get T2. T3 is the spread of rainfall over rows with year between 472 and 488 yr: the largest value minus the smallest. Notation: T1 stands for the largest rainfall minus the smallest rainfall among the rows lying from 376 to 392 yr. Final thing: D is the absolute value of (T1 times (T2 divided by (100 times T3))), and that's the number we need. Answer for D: 0.05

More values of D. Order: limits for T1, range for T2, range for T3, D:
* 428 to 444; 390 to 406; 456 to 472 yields 0.10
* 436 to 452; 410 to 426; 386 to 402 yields 0.02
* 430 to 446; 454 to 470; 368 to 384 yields 0.04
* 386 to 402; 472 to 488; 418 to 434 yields 0.11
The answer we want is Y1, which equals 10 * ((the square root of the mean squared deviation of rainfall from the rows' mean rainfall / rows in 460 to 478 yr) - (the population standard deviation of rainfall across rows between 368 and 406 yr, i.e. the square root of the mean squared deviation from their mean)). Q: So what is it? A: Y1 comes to -12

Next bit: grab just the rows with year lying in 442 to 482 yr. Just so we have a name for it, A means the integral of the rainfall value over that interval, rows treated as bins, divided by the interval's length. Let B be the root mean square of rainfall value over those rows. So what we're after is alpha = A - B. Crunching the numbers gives -0.147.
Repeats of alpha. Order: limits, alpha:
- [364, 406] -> -0.137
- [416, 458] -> -0.136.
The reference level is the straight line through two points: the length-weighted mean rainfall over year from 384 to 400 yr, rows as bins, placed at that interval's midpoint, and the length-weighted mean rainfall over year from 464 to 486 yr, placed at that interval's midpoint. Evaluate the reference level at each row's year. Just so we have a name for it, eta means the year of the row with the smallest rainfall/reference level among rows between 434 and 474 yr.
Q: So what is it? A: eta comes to 447.0 yr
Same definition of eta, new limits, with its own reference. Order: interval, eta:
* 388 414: 397.0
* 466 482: 475.0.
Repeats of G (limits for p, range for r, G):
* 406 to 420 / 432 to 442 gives 1.15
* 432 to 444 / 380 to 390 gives 0.84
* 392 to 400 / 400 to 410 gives 1.16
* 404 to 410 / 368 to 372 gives 0.92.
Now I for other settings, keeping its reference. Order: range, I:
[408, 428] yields 427.0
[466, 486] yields 469.0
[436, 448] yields 439.0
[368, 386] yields 377.0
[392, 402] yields 401.0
